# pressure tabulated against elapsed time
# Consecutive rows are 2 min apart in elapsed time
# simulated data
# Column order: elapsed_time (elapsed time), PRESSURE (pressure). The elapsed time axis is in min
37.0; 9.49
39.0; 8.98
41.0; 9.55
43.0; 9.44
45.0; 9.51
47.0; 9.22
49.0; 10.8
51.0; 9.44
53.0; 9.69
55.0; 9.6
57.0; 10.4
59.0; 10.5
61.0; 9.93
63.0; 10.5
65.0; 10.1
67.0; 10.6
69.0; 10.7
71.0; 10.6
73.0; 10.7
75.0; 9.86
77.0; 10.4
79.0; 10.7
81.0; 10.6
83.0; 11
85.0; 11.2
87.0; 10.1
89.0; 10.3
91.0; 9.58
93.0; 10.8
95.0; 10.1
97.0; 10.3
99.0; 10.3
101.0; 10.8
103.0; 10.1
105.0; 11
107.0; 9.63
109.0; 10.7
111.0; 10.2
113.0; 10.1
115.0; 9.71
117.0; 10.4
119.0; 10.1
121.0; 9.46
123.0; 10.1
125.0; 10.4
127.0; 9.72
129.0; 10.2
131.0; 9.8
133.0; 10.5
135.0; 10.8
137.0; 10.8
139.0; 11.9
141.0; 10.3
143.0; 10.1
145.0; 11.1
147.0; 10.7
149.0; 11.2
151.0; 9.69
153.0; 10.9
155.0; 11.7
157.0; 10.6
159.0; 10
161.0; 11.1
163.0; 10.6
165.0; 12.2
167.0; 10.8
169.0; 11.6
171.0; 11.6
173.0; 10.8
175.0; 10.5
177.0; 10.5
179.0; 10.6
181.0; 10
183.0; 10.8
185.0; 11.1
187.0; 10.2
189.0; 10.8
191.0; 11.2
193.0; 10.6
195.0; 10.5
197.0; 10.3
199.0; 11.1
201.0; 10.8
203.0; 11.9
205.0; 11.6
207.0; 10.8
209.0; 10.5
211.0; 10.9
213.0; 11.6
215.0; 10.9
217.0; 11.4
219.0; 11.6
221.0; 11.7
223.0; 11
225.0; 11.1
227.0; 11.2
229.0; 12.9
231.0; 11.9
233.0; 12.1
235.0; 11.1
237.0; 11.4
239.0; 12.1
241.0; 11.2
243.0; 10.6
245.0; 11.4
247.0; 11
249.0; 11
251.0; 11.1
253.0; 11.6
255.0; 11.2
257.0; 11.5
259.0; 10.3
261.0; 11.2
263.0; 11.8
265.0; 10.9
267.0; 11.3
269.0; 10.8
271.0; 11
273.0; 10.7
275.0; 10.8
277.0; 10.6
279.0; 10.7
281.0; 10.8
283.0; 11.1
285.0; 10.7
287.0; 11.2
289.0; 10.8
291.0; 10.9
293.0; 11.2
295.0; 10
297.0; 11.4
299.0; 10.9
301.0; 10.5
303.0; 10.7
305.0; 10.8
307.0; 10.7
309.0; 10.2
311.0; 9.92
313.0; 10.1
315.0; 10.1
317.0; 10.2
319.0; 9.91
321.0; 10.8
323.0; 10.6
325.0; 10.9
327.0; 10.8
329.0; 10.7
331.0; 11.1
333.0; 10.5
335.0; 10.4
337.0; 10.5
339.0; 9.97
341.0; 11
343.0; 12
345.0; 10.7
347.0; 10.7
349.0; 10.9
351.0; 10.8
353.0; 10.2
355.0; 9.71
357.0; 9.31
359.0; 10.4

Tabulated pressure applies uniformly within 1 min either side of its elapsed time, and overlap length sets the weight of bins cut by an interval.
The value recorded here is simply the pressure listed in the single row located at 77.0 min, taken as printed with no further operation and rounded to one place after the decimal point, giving 10.4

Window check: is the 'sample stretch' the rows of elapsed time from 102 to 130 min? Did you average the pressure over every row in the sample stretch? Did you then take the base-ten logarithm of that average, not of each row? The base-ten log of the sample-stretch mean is 1.01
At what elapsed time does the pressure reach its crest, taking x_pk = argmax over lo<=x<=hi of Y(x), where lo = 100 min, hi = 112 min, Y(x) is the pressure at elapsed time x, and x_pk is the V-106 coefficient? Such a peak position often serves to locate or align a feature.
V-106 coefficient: 105.0 min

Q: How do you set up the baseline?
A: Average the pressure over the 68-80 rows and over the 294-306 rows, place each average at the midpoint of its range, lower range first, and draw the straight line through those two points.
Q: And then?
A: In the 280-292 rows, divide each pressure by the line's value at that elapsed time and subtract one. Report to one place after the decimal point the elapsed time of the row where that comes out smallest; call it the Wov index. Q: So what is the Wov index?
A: 285.0 min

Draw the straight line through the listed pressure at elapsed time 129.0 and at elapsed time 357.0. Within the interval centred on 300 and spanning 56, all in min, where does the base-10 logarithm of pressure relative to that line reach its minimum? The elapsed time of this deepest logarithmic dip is 311.0 min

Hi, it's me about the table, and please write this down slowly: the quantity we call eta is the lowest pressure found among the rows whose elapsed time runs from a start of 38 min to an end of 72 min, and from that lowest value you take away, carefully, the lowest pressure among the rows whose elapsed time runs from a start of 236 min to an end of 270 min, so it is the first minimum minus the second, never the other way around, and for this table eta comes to -1.3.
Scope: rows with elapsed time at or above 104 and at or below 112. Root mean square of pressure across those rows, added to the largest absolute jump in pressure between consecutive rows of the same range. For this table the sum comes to 11.8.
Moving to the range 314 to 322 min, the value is 11.1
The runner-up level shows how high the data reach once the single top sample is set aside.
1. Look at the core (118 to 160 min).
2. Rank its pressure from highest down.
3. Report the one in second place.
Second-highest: 11.7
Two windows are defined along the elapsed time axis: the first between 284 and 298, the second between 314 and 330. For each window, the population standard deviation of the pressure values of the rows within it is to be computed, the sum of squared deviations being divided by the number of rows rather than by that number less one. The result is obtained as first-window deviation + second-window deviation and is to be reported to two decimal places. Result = 0.78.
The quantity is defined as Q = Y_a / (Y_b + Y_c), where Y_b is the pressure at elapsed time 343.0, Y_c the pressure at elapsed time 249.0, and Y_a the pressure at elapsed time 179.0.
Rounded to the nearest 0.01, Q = 0.46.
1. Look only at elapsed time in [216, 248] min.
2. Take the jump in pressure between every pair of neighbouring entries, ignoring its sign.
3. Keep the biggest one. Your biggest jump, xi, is 1.7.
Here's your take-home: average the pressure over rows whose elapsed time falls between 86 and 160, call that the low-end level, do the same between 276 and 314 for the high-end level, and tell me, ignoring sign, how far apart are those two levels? 0.31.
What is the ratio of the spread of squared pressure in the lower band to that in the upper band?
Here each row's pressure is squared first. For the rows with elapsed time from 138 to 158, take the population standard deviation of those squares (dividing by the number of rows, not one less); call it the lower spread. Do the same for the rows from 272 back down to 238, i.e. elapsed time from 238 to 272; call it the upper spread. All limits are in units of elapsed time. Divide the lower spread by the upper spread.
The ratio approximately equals 1.5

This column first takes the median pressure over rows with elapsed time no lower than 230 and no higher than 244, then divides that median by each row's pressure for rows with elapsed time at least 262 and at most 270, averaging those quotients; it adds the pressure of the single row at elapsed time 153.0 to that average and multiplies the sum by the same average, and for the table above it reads 12.1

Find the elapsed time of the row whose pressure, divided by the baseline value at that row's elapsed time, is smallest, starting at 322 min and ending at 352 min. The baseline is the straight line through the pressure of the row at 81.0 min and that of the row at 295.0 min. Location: 339.0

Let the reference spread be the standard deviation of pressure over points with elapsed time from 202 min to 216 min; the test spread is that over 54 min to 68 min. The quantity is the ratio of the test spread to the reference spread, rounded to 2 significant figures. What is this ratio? 0.71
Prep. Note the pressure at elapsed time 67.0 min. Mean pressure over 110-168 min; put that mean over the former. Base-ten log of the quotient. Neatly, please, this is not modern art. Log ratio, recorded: 0.00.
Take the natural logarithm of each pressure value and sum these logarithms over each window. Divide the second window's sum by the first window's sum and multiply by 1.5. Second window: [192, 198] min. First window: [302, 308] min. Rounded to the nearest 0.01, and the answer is 1.48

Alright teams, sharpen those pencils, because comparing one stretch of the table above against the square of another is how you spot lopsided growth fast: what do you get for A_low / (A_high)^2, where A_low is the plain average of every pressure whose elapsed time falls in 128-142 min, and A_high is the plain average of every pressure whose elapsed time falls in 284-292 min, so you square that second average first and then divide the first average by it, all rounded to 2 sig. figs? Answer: 0.089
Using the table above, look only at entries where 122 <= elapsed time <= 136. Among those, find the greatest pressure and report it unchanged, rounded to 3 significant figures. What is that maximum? 10.8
